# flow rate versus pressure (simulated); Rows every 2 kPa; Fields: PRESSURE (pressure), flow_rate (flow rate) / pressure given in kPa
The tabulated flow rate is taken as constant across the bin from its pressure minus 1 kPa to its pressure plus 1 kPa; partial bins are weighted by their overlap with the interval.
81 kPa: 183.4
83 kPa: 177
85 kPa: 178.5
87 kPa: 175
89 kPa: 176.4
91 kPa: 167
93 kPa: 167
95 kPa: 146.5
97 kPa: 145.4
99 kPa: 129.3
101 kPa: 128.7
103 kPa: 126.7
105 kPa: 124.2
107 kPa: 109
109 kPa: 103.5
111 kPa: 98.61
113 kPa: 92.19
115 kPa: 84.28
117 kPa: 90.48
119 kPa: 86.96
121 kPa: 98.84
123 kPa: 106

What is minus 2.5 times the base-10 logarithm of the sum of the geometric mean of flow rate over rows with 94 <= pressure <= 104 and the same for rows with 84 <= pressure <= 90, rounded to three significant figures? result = -6.23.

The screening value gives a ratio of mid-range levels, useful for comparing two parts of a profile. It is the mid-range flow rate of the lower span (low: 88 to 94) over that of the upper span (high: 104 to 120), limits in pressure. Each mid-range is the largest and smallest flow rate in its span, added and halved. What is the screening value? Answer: 1.65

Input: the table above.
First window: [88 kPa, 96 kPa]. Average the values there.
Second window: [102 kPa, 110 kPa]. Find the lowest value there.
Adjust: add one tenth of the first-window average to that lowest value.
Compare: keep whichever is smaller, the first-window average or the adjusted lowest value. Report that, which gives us 120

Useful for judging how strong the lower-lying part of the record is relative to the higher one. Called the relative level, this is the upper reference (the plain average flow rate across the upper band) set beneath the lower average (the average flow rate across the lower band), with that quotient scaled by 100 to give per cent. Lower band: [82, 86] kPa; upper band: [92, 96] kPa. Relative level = 113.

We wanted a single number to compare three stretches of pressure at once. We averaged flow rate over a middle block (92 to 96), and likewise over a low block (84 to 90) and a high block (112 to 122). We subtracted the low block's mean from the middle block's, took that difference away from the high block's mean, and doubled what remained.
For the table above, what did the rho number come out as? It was 221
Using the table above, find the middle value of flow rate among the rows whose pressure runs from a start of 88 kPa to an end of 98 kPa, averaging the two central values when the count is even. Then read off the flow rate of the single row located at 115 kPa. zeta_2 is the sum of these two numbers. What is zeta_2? 251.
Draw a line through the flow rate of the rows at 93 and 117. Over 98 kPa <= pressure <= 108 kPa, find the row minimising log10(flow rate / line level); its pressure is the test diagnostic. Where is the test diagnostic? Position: 99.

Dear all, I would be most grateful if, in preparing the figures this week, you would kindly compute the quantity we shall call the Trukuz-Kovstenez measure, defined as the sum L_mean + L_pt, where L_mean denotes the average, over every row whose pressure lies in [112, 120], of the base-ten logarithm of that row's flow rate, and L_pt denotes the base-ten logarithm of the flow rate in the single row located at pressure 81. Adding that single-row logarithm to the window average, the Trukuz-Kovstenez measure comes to 4.21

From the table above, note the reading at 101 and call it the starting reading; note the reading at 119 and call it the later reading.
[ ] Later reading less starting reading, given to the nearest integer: -42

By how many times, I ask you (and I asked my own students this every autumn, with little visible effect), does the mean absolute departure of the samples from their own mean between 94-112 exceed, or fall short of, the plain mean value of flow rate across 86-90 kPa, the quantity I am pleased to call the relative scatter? 0.075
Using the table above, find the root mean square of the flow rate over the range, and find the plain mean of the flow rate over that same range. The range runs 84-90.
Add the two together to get 353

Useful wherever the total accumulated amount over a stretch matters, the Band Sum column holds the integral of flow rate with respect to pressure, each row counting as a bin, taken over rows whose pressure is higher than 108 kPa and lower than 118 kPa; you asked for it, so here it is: 938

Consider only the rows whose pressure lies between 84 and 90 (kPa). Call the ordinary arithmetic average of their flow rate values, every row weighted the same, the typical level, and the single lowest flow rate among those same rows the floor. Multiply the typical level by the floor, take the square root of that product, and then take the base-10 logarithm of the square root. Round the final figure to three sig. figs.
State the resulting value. 2.25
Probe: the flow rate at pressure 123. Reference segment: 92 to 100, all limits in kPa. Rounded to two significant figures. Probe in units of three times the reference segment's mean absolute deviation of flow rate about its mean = 3.5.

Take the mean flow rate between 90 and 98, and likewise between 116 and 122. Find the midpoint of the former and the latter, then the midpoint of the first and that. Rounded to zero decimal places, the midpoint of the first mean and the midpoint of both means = 140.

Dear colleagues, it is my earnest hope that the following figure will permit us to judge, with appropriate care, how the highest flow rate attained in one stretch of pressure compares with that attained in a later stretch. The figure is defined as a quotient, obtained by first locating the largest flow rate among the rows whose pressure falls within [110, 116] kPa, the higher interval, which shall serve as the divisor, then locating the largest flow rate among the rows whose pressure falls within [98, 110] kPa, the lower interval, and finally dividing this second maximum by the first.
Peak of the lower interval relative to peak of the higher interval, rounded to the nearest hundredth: 1.31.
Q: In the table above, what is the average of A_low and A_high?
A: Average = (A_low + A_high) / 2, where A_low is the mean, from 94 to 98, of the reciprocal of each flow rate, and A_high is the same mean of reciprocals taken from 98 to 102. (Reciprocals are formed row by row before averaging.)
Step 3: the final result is 0.0073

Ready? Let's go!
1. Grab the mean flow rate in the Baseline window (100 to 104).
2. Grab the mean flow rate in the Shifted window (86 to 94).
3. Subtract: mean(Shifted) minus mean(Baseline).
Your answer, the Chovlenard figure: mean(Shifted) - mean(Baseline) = 44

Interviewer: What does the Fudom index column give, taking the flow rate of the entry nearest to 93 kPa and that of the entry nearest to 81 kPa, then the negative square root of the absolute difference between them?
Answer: -4.0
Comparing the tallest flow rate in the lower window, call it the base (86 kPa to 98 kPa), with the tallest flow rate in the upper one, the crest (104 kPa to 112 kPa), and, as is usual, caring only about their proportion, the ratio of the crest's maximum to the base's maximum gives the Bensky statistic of 0.70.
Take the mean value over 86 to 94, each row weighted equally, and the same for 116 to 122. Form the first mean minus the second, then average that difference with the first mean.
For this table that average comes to 125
